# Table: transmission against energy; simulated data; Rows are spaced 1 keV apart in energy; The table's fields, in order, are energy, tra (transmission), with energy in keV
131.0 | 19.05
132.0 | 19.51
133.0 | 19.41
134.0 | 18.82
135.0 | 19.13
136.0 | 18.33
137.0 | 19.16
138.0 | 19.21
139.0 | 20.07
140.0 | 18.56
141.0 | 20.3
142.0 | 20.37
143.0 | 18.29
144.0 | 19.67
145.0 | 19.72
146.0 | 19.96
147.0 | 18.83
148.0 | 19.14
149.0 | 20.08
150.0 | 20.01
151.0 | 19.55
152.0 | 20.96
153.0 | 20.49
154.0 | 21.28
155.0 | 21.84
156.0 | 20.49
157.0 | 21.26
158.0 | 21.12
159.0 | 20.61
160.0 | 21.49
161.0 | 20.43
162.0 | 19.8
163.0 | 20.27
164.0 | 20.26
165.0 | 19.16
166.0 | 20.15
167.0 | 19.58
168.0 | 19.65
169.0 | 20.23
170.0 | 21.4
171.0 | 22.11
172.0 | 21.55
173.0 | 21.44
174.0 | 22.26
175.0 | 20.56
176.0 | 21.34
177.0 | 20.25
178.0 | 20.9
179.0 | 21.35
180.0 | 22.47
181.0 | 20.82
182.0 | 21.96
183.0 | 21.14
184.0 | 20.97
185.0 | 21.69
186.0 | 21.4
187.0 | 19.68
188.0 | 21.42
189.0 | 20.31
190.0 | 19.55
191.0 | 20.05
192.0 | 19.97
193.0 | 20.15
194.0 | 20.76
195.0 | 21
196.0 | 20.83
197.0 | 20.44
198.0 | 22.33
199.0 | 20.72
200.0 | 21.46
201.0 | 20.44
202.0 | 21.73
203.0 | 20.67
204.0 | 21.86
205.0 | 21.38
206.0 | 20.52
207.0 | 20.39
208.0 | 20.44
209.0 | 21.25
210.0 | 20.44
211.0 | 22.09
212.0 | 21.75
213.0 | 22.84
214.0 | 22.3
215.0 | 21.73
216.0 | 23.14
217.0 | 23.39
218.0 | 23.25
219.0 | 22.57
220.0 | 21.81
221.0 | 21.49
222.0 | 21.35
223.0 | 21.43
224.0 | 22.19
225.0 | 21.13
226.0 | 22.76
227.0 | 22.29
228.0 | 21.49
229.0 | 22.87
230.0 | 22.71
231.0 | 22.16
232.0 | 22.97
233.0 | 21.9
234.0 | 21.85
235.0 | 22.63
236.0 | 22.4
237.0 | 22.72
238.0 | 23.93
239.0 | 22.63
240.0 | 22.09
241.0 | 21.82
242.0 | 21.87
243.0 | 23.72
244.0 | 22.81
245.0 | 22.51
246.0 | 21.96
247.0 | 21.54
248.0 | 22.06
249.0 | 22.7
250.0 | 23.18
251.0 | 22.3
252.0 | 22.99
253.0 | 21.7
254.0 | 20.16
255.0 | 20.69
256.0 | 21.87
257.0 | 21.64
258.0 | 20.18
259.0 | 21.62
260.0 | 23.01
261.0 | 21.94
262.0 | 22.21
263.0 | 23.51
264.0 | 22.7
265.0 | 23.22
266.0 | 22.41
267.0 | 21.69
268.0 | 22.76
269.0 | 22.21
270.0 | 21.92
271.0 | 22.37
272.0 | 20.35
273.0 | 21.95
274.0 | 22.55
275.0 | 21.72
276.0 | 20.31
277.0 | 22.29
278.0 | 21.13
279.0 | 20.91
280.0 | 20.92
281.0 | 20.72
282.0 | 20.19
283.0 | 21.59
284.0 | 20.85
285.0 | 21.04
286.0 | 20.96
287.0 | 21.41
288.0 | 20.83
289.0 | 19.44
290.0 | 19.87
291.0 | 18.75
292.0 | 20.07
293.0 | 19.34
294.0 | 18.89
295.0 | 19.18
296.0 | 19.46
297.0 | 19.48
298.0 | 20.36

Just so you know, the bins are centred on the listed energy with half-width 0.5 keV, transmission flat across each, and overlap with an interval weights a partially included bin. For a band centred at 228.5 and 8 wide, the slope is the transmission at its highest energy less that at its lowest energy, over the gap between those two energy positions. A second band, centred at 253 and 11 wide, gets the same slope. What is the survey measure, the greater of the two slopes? 0.26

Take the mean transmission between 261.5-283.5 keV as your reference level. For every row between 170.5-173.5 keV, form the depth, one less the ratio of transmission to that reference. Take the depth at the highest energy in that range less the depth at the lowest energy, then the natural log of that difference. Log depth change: -3.5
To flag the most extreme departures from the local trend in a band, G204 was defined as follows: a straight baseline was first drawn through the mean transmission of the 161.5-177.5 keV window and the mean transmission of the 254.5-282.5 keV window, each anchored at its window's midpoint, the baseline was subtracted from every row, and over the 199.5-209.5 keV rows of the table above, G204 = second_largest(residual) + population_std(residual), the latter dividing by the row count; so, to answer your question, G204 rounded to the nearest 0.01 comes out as 1.30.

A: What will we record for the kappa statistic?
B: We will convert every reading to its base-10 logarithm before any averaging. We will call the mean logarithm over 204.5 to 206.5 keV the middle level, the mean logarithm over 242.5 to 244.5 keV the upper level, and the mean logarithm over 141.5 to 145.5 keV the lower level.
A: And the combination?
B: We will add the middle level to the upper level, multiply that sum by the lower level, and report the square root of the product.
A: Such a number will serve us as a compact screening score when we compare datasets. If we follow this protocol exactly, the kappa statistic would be 1.86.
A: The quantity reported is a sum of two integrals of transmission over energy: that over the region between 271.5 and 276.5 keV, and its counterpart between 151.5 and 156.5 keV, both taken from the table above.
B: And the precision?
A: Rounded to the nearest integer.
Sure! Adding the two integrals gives 212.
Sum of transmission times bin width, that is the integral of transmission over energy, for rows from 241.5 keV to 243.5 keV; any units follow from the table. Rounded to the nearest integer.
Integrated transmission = 46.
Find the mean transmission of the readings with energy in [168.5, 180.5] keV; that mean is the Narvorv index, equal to 21.3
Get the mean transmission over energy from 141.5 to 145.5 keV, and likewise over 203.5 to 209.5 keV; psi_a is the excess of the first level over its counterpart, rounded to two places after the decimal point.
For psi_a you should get -1.46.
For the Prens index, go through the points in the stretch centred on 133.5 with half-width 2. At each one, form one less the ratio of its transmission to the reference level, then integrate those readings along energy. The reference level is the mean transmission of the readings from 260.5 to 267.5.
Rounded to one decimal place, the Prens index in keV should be 0.6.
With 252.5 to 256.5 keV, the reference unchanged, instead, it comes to 0.3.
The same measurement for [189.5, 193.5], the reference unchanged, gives 0.5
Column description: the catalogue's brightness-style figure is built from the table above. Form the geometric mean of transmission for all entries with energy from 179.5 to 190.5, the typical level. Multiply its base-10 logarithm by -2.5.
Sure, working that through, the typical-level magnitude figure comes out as -3.31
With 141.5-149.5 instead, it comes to -3.22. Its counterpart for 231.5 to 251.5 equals -3.38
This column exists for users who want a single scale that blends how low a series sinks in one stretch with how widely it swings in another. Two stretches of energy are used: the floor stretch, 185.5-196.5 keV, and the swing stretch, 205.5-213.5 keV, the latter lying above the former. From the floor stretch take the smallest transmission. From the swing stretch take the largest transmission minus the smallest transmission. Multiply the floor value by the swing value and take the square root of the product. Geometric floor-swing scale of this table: 6.9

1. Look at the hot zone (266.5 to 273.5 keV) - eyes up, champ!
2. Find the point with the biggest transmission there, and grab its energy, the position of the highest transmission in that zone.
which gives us 268.0 keV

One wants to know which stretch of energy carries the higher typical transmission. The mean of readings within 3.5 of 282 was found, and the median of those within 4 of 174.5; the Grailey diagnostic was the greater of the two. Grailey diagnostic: 21.4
